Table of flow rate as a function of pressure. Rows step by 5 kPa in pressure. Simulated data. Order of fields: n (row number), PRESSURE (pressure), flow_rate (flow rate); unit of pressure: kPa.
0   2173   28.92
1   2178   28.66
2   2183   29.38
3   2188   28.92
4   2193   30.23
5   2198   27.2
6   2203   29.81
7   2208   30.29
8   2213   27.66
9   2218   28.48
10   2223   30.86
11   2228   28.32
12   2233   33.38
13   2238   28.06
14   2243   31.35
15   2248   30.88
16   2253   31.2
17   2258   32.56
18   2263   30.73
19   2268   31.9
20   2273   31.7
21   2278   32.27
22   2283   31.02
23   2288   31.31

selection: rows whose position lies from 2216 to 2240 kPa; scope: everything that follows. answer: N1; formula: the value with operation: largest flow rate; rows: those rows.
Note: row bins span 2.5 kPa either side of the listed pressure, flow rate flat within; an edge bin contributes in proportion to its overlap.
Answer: 33.38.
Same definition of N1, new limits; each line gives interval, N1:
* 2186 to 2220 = 30.29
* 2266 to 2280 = 32.27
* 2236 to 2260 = 32.56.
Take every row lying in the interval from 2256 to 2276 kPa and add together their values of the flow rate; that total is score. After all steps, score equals 127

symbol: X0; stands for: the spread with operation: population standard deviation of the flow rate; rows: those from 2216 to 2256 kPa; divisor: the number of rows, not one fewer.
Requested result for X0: 1.7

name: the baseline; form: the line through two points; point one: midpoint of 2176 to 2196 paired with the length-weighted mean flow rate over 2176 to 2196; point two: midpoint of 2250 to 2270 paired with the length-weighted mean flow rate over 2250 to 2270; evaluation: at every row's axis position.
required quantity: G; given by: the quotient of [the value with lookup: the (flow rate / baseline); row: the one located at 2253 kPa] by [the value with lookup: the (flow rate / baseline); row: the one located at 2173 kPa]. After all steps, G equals 0.99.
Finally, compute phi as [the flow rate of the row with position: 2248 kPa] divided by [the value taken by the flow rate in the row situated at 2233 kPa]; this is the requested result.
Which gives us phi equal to 0.93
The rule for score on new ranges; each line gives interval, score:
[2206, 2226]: 117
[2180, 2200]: 116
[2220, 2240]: 121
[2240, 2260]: 126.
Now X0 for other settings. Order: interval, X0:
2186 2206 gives 1.2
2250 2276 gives 0.6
